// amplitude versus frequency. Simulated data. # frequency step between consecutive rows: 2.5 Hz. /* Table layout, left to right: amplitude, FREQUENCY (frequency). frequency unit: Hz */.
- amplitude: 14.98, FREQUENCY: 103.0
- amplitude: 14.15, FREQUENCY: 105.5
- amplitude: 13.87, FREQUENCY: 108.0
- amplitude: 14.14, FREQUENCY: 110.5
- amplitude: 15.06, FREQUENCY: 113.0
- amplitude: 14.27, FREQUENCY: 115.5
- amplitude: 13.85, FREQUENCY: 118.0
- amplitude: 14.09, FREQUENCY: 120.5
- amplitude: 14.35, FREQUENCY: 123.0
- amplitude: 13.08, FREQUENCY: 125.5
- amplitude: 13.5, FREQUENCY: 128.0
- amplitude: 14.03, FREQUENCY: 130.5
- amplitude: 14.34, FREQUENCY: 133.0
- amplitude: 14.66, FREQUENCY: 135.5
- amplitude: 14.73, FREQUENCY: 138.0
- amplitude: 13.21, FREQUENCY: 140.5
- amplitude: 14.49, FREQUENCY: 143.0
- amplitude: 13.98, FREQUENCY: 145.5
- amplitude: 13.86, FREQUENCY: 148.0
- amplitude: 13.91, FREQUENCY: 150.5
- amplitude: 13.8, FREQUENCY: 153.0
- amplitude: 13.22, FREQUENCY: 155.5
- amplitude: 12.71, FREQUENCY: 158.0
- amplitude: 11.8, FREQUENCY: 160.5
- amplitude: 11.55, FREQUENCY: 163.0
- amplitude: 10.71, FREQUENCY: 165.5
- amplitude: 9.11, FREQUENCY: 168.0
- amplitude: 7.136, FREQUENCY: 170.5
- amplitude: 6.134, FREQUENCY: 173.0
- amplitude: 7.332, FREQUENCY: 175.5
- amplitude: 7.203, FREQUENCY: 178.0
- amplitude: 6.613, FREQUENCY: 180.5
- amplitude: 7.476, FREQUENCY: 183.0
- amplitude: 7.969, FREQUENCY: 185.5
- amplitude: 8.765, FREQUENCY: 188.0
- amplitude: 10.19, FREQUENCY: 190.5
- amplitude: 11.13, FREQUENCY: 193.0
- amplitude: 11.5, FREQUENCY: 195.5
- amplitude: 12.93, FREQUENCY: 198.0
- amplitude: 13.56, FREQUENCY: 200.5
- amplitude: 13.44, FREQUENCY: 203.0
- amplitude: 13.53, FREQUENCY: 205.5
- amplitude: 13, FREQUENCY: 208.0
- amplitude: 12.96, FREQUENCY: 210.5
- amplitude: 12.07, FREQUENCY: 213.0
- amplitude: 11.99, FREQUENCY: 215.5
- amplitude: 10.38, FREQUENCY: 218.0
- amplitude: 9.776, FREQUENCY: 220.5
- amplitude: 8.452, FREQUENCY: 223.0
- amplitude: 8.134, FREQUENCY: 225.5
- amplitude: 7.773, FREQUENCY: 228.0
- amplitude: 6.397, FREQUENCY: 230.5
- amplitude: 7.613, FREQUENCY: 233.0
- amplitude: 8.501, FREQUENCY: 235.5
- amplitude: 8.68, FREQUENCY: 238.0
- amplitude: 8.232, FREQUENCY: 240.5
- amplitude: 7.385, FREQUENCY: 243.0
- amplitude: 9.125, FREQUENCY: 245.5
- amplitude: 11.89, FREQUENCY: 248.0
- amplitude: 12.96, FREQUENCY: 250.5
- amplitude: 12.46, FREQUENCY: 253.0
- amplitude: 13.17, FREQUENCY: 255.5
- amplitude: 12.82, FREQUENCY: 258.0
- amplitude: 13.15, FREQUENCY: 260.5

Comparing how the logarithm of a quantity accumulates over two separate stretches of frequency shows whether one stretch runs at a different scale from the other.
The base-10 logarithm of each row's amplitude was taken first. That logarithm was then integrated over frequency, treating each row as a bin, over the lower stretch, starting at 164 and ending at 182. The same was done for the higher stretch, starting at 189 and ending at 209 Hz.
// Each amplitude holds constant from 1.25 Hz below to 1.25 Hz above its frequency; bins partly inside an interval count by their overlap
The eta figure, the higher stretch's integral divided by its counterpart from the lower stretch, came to 1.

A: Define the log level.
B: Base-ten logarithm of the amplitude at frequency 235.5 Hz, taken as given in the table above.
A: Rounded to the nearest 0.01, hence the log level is 0.93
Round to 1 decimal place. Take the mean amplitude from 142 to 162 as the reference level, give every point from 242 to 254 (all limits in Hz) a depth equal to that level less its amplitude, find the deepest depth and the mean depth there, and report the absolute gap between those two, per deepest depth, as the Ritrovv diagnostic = 0.6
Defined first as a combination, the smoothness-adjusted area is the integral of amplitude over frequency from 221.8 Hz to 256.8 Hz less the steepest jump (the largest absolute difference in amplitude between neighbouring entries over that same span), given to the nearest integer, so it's 324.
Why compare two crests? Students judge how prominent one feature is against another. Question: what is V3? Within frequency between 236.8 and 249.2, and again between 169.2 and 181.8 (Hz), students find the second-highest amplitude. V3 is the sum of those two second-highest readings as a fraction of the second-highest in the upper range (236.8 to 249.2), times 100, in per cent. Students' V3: 179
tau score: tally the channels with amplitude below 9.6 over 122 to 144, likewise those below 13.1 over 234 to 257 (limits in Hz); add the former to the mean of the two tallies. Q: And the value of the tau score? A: 4.0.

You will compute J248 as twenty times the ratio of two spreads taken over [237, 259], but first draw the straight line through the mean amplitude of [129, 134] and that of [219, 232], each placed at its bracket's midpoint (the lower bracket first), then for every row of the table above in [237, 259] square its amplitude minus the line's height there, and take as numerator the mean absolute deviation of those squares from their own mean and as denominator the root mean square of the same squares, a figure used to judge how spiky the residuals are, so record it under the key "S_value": 12.3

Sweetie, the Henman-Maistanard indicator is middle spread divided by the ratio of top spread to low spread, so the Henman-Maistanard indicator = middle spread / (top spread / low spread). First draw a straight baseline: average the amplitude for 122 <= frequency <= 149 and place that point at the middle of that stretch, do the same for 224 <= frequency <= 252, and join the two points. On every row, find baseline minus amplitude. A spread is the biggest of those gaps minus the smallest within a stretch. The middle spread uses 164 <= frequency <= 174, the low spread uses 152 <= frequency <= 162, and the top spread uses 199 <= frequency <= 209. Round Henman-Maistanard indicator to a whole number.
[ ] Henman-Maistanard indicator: 17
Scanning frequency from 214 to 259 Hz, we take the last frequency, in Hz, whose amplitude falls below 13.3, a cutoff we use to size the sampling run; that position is 258.0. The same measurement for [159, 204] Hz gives 198.0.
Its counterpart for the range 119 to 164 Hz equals 163.0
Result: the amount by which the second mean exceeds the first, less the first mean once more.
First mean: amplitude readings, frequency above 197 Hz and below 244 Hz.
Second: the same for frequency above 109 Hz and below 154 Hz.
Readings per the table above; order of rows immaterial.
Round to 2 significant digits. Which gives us -6.4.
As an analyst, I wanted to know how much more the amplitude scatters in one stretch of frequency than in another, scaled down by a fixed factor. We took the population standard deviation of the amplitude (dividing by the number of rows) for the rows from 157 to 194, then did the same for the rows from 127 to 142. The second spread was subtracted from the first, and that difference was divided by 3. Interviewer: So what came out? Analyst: 0.50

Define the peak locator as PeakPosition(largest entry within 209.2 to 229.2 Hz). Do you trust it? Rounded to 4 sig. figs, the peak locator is 210.5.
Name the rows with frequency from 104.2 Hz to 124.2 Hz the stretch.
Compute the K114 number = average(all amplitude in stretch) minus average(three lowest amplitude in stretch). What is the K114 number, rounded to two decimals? 0.29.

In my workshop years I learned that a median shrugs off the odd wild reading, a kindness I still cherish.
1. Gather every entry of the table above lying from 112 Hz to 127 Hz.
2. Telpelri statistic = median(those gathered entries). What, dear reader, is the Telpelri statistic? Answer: 14.2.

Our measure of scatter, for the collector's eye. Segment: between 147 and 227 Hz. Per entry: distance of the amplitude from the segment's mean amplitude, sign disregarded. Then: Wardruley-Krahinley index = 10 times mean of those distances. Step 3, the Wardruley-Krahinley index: 21.9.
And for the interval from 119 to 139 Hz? 4.2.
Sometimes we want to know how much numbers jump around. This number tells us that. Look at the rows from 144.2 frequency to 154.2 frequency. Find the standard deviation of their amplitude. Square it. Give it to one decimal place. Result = 0.0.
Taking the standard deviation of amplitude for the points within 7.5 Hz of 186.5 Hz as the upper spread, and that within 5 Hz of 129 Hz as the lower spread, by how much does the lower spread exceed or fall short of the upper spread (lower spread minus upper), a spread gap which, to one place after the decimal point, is -1.1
